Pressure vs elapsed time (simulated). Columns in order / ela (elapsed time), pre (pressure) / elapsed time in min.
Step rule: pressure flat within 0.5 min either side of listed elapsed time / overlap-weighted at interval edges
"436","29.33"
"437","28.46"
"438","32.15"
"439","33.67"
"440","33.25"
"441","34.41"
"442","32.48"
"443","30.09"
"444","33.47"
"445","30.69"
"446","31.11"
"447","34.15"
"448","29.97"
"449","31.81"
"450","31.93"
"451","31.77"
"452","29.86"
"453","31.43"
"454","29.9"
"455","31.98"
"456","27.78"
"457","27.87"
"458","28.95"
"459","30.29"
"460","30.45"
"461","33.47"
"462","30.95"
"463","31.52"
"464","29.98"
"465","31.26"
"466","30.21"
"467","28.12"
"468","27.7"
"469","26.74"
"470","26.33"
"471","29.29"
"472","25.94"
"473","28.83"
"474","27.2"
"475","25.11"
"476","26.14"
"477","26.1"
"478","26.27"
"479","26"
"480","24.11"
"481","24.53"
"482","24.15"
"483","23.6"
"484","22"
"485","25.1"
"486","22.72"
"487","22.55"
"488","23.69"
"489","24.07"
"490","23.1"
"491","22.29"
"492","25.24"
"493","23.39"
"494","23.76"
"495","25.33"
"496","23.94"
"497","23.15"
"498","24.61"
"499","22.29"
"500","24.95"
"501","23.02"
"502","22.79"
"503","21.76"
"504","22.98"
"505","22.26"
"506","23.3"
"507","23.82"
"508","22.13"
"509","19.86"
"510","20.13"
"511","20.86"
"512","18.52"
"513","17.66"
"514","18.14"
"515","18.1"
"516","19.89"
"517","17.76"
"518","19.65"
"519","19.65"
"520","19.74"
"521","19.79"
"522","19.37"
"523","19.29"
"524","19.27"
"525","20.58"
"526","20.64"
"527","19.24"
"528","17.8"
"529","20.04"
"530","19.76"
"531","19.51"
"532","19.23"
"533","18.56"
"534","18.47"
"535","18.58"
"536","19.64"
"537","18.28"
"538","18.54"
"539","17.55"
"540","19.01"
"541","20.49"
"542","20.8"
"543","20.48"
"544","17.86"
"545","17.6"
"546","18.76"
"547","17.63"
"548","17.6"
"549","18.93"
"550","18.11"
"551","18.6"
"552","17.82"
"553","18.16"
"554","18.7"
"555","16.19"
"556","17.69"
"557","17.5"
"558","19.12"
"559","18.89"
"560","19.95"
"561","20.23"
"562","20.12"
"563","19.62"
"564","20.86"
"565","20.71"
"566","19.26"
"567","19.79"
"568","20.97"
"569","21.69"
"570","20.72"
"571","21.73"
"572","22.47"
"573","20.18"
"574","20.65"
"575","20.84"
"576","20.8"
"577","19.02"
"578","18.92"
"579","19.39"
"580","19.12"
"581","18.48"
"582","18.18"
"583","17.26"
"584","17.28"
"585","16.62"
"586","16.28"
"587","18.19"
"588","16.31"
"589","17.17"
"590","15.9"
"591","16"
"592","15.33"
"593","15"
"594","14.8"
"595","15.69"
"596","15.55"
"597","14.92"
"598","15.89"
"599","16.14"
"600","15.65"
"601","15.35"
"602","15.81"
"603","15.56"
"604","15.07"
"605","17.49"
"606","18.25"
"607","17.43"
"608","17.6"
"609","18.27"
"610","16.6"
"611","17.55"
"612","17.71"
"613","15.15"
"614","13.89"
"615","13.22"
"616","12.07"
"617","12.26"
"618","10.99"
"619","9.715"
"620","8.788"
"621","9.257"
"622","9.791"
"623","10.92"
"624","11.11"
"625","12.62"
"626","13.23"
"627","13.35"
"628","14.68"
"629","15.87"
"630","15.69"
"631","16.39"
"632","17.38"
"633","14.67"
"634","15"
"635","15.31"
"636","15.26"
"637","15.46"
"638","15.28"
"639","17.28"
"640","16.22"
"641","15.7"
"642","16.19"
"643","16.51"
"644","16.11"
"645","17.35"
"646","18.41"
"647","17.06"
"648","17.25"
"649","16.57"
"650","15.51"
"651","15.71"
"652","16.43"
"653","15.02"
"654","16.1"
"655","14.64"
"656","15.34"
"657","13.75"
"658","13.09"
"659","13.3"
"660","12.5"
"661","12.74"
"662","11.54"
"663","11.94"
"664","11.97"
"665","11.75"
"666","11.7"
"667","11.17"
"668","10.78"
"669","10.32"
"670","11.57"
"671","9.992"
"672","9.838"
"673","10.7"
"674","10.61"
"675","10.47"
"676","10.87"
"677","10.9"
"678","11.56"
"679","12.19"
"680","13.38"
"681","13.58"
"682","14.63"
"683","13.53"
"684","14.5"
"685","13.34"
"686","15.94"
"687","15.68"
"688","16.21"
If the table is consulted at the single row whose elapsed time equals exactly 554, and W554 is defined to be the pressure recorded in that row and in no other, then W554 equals 18.7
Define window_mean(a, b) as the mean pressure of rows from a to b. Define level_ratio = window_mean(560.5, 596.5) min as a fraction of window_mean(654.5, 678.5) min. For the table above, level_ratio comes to 1.6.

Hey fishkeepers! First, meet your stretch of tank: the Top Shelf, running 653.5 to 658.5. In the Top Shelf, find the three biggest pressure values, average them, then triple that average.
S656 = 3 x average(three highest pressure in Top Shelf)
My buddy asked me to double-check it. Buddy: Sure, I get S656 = 46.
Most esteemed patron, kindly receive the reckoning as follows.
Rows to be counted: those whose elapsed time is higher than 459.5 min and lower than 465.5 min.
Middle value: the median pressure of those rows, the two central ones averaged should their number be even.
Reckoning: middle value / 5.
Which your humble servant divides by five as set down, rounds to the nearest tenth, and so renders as 6.2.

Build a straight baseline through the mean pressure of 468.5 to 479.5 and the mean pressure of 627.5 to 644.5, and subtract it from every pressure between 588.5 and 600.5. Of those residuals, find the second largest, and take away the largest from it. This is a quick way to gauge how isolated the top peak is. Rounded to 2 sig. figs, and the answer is -0.36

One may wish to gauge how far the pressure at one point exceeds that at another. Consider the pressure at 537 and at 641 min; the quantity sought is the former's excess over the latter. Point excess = 2.6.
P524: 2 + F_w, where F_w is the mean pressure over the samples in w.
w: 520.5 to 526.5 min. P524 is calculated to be 22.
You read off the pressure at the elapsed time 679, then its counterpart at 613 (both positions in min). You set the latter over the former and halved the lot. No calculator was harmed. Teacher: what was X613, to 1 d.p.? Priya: 0.6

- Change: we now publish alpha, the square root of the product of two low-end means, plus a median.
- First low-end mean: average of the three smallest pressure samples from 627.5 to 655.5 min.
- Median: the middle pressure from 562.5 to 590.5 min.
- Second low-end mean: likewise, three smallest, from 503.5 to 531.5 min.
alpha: 35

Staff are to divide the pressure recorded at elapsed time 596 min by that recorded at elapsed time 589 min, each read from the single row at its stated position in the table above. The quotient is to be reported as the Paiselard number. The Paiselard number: 0.9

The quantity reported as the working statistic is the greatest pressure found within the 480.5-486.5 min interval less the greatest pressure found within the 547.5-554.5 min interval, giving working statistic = 6.2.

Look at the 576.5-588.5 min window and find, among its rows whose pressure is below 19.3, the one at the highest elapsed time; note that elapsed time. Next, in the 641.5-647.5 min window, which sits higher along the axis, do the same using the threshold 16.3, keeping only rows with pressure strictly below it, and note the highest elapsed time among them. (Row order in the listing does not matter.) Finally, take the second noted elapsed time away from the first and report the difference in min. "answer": -56 min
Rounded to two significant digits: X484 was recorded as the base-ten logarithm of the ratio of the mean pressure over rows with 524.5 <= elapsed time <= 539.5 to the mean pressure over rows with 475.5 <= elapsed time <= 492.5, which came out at -0.10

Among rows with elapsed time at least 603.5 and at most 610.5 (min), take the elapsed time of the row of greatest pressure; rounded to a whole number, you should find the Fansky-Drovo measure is 609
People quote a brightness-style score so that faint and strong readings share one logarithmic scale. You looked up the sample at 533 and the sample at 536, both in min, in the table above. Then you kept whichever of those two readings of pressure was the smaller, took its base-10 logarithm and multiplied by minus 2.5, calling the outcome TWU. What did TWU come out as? -3.2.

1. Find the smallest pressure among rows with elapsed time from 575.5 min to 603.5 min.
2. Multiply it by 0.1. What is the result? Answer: 1.48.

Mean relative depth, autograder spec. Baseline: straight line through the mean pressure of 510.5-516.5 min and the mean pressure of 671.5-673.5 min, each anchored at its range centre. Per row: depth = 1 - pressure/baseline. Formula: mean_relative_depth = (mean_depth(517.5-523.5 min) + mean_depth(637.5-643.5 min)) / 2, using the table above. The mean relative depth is -0.20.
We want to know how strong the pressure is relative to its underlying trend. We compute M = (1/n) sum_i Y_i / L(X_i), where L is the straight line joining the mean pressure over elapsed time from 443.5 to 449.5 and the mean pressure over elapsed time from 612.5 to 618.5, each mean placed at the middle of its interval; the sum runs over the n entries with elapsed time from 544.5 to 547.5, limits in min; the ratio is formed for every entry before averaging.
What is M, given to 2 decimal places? 0.87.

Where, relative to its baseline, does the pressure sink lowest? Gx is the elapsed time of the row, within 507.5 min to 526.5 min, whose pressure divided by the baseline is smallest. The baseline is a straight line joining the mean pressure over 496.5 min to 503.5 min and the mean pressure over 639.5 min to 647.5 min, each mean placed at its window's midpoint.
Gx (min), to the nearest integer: 513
